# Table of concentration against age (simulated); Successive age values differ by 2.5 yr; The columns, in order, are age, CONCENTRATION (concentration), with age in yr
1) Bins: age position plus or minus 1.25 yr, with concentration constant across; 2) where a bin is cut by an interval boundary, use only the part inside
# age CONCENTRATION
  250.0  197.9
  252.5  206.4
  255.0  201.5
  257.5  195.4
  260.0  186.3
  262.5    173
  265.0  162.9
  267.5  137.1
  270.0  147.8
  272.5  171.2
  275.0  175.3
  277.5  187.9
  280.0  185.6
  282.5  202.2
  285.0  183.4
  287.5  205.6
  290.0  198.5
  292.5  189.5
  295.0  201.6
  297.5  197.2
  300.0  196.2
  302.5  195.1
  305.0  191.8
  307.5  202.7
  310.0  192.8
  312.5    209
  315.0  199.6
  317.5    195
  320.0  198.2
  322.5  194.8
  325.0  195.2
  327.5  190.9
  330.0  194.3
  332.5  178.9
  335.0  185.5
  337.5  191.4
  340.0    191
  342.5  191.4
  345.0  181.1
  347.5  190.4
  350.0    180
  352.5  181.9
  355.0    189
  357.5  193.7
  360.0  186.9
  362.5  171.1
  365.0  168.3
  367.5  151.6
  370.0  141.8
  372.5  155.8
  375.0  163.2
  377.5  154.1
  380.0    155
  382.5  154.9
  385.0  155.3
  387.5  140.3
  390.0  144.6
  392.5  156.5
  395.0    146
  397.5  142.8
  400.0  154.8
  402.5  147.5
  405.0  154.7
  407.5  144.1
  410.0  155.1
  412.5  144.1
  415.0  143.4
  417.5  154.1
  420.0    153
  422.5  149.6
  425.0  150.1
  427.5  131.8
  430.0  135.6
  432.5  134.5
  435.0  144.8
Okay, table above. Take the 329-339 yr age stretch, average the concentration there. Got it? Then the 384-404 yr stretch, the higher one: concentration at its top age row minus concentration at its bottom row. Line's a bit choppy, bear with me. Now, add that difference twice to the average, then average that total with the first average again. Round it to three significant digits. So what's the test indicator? 180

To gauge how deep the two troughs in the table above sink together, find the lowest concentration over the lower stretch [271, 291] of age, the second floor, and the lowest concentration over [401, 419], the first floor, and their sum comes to 315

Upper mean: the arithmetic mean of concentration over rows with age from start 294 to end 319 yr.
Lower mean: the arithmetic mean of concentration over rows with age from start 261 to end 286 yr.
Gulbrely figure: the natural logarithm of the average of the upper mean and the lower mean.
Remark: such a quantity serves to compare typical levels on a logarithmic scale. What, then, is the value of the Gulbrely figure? 5.22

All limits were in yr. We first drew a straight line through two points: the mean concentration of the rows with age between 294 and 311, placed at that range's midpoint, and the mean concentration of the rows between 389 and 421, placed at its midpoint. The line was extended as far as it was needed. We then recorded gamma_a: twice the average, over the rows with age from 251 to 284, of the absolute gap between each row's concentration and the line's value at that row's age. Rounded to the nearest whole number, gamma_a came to 67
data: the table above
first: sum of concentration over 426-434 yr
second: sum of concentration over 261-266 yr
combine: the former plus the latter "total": 738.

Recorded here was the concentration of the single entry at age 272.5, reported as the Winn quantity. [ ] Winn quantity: 171.2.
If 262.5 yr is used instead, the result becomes 173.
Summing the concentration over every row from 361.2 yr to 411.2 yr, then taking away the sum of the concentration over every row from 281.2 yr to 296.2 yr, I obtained 1877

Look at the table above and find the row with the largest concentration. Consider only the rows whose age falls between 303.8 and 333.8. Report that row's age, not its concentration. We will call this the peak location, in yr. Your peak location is 312.5 yr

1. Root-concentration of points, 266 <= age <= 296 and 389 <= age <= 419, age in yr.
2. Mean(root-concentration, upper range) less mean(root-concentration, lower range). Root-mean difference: -1.3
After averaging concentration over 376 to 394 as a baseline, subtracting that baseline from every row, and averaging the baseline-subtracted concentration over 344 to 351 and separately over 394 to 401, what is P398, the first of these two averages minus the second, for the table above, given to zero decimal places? 36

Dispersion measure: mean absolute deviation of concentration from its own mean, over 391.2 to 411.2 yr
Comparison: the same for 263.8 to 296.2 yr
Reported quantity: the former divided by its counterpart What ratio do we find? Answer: 0.30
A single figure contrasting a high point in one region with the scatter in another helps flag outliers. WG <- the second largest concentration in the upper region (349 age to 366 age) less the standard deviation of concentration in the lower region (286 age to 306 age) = 184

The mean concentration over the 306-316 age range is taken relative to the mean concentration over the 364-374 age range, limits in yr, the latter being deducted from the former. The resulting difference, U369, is 47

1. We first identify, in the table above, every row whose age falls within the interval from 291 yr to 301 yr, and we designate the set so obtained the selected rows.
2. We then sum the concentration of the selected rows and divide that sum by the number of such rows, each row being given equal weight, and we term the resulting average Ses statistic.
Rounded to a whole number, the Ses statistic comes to 196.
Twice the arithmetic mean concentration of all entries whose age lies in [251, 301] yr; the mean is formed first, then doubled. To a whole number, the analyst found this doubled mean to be 370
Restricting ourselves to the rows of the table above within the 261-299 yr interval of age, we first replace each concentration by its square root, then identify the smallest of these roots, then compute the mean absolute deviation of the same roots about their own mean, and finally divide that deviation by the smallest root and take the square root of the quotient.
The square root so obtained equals 0.228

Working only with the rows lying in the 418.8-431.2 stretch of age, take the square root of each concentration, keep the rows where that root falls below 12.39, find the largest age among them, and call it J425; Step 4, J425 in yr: 430.0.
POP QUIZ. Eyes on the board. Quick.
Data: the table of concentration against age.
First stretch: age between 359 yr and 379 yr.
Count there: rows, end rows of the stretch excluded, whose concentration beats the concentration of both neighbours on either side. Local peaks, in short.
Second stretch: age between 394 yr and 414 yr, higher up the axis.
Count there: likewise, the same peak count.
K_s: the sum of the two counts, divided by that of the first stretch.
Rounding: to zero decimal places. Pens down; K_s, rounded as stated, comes 4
